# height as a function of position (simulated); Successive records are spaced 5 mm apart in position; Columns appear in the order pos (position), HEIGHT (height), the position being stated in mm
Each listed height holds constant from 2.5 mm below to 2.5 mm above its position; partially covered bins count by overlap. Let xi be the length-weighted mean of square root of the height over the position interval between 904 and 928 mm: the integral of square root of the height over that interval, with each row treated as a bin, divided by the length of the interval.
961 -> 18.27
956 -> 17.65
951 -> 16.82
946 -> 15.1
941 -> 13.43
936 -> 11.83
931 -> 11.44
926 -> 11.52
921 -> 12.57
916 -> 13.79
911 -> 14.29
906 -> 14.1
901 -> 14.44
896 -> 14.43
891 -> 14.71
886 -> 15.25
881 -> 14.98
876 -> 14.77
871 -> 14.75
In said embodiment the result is 3.64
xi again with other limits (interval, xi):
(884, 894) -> 3.86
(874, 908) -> 3.83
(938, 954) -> 3.88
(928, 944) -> 3.50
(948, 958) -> 4.14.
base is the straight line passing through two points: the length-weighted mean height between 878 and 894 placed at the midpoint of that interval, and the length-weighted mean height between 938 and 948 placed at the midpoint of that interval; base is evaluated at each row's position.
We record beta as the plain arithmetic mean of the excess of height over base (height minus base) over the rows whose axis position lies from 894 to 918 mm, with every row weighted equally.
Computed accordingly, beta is -0.45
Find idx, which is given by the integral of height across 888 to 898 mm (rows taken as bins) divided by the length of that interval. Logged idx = 14.6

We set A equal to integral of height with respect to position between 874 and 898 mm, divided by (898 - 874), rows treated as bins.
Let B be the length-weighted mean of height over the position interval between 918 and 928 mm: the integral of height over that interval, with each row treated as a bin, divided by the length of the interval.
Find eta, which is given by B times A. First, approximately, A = 14.8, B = 12.2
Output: 180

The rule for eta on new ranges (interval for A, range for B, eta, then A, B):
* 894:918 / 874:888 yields 213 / 14.2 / 15.0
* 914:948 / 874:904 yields 188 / 12.8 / 14.8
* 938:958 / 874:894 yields 233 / 15.6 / 14.9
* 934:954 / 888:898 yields 211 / 14.4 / 14.6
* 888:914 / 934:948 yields 194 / 14.4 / 13.5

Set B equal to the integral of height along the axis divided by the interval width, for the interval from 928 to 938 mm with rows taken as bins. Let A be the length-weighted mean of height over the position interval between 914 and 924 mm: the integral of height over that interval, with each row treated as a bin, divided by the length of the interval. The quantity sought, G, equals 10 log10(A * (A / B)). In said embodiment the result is 11.7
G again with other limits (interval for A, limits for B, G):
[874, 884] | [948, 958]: 11.1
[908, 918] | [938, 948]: 11.5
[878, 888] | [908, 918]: 12.1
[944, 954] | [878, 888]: 12.3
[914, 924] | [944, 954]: 10.3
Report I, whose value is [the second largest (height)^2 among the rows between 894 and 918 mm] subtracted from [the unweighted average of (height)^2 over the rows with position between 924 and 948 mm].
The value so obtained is -46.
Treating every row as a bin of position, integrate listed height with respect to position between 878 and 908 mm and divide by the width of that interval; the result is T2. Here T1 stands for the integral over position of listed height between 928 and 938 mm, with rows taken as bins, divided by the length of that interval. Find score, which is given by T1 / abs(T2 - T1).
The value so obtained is 4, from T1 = 11.6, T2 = 14.7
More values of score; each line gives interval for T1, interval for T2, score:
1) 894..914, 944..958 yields 6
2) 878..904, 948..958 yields 6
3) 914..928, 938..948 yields 9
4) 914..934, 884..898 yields 5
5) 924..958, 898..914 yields 44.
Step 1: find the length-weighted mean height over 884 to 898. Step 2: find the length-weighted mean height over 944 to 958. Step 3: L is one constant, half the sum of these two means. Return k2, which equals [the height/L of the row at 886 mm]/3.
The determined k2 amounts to 0.325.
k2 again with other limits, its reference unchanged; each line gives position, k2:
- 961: 0.389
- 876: 0.314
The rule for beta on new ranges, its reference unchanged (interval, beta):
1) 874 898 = -0.13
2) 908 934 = -1.71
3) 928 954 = -0.41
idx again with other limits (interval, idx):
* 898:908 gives 14.3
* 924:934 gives 11.5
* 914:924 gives 13.1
